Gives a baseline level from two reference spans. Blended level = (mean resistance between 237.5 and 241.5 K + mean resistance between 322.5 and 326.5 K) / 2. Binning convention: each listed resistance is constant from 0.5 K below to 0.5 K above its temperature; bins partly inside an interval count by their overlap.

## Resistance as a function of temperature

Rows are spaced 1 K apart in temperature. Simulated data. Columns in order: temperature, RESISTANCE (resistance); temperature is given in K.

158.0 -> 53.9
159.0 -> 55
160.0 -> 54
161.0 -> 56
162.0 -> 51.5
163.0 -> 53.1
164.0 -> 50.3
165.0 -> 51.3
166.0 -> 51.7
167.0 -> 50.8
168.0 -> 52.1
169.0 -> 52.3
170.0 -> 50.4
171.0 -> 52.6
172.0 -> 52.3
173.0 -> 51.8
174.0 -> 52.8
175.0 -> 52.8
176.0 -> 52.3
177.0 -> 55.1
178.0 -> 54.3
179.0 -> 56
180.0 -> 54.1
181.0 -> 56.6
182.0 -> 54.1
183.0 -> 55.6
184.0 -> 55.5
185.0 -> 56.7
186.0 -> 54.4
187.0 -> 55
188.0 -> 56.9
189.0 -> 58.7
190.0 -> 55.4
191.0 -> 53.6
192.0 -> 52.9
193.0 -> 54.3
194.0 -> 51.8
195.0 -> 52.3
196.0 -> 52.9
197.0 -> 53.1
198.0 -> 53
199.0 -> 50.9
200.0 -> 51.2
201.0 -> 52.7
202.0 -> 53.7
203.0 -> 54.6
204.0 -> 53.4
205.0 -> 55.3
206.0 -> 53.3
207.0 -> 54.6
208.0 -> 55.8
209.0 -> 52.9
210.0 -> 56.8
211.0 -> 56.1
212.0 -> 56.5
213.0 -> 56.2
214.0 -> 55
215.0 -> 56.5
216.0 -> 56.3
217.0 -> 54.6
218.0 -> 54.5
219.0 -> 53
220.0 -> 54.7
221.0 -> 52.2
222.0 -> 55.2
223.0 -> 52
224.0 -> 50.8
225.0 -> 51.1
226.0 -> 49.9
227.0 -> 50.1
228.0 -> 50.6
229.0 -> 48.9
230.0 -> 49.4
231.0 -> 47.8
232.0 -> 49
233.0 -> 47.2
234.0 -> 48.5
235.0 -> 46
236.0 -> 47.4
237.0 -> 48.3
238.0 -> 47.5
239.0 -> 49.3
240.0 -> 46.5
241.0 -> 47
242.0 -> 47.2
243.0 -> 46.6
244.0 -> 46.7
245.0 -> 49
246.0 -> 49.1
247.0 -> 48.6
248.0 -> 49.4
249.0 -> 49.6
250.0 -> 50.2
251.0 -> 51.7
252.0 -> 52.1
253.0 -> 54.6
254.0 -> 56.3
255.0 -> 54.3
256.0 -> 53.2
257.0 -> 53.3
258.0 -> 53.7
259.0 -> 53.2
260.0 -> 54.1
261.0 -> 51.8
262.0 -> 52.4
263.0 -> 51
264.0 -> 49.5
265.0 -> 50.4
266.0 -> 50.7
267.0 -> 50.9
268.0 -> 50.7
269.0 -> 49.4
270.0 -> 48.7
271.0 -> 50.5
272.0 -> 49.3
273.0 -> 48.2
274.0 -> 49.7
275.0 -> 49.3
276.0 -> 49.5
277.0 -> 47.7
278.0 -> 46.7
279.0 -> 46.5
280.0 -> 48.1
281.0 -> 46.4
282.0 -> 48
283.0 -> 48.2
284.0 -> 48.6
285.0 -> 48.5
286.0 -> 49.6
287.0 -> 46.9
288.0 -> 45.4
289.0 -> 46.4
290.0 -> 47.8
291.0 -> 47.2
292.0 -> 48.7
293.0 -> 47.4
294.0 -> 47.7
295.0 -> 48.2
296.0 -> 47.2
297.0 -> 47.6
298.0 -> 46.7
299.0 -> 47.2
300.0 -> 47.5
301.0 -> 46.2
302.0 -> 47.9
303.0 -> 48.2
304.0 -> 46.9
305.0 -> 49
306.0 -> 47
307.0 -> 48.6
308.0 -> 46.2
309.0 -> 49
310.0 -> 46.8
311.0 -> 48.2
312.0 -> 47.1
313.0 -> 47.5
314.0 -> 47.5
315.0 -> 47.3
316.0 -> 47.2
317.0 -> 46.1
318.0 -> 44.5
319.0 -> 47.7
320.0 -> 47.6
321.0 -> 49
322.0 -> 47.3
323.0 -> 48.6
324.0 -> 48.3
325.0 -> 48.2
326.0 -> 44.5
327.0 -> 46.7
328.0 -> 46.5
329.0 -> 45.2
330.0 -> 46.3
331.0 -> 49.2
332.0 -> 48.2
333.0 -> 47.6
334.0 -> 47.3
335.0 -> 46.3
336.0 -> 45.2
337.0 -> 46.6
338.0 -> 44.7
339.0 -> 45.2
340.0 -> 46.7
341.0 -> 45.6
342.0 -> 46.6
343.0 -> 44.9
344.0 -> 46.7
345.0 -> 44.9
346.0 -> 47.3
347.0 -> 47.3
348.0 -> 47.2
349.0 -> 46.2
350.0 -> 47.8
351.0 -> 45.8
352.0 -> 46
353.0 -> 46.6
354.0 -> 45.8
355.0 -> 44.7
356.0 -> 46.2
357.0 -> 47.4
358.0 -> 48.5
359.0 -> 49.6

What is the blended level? 47.5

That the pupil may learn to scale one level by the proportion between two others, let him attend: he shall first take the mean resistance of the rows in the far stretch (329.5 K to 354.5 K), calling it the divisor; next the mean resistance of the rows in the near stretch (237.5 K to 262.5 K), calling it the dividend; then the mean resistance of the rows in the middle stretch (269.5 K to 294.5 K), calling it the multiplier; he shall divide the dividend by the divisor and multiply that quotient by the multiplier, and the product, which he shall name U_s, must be 52.4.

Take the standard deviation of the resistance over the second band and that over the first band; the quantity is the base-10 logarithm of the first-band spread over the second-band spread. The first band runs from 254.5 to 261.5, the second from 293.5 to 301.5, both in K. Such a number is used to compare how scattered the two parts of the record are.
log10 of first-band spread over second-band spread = 0.12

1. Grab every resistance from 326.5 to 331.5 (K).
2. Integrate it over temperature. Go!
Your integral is 234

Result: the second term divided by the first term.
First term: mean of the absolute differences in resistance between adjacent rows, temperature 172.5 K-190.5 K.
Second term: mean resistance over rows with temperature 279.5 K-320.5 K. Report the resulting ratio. 30.6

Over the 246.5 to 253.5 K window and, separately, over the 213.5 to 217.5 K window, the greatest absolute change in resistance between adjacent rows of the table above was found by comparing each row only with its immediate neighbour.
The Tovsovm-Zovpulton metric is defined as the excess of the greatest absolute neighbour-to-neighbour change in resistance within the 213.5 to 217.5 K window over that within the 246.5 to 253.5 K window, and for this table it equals -0.80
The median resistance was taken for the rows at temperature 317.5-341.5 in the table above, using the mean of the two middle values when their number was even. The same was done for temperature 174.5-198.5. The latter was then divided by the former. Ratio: 1.16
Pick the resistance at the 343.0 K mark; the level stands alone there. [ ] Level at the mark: 44.9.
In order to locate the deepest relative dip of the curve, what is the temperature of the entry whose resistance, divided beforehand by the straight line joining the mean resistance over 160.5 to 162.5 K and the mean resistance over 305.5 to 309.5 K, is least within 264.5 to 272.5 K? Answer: 270.0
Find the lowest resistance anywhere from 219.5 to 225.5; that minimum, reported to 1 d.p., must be 50.8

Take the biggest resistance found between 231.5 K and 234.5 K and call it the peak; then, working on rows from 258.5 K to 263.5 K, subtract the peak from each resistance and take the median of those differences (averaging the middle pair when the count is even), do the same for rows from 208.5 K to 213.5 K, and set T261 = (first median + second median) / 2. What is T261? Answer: 5.3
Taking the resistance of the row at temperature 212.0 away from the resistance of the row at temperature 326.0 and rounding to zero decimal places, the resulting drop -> -12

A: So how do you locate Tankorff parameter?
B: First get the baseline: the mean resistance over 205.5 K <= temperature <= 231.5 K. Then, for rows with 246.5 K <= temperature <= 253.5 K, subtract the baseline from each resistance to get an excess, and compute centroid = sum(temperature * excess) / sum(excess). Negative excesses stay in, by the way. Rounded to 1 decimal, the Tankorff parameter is 248.5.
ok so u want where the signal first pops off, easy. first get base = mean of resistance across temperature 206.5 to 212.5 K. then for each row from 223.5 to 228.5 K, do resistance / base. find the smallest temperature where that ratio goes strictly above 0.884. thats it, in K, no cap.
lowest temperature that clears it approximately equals 224.0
